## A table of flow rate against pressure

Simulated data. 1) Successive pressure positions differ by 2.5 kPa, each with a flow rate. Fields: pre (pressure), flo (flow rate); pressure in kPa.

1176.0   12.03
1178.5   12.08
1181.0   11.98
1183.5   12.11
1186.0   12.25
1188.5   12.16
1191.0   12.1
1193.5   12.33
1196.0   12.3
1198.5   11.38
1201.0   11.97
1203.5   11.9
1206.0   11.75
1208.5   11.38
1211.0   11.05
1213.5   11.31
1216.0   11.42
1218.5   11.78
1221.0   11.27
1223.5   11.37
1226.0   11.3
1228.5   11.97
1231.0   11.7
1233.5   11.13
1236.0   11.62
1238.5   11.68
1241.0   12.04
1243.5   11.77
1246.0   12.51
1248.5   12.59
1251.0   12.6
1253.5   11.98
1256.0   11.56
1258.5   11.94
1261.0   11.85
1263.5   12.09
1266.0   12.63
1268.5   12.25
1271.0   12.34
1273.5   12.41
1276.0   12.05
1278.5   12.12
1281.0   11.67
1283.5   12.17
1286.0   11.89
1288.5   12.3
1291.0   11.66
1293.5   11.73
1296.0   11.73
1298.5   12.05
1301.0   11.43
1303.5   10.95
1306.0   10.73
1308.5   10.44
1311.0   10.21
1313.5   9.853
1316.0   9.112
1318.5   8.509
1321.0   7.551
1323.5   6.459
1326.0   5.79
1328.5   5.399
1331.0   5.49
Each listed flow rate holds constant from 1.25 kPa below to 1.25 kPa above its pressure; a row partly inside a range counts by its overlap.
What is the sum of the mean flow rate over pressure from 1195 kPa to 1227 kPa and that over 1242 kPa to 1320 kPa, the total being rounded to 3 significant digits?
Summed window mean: 23.1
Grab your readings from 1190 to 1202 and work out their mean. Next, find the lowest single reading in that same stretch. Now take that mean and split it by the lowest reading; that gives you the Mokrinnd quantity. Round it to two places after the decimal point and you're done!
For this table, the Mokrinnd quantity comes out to 1.06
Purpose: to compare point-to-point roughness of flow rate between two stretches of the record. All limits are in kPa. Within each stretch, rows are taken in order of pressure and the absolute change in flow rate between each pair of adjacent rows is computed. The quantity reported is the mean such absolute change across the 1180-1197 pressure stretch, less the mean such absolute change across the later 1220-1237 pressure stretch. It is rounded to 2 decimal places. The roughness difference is -0.25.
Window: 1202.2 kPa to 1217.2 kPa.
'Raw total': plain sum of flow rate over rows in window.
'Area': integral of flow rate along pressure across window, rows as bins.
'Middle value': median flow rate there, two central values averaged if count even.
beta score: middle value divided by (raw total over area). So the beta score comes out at 28.5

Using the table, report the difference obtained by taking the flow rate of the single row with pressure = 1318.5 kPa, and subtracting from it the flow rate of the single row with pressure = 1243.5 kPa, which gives -3.3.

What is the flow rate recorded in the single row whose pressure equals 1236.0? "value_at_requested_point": 11.62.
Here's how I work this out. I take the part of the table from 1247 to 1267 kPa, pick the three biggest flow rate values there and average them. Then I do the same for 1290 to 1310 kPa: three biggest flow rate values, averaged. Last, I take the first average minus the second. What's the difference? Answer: 0.8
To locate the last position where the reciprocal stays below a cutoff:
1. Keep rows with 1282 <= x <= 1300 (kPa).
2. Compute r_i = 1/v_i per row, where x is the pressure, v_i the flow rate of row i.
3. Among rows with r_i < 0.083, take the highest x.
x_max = 1298.5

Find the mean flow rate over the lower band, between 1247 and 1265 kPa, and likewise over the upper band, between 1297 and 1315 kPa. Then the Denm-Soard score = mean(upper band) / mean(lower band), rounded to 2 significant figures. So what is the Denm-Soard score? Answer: 0.89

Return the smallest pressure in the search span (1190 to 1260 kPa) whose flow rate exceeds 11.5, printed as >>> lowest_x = 1191.0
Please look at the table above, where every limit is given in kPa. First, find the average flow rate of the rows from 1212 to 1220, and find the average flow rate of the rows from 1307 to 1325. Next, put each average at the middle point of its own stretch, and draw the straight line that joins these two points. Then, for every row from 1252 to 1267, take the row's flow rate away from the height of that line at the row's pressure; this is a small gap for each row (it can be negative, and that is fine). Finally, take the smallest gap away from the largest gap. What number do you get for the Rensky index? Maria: 1.3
